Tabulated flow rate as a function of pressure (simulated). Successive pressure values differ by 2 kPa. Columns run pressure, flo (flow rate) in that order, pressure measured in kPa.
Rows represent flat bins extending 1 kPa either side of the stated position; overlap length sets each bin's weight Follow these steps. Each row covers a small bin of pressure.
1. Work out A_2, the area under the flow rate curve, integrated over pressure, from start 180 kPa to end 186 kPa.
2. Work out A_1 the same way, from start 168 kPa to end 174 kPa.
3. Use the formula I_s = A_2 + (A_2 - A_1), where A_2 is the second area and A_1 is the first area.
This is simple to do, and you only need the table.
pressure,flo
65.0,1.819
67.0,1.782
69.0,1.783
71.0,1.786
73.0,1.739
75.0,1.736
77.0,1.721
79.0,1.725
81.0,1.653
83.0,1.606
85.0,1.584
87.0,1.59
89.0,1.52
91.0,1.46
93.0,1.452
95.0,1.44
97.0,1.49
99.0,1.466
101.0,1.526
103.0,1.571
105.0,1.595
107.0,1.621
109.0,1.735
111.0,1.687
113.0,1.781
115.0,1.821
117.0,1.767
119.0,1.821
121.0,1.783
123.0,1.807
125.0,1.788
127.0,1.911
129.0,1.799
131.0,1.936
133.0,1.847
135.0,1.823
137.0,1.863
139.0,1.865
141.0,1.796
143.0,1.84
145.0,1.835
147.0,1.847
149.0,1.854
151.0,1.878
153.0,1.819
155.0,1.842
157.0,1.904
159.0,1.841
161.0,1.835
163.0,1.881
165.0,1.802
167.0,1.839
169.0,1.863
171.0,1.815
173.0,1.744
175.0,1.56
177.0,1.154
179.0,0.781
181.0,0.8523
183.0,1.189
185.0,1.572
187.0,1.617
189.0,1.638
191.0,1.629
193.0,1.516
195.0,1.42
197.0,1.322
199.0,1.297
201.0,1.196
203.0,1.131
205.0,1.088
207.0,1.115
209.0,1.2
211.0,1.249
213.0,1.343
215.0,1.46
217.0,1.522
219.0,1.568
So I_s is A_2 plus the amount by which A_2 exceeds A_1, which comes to 3.6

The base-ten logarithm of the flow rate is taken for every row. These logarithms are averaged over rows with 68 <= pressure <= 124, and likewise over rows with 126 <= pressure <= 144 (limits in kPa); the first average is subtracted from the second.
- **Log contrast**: 0.05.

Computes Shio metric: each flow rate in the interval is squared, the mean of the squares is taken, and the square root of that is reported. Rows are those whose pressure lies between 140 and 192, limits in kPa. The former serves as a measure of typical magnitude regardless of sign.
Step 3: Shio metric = 1.7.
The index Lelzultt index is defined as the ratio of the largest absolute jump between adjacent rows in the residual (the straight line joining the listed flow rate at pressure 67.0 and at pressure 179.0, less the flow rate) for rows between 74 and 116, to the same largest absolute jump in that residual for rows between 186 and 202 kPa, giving 1.4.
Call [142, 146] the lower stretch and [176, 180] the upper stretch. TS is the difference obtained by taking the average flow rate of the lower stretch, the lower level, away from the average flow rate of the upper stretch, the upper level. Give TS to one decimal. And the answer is -0.9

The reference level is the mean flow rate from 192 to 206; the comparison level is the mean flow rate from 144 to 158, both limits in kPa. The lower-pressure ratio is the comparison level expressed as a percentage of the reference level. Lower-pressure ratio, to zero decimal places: 145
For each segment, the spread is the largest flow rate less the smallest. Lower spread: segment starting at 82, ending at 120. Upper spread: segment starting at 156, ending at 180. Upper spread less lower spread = 0.74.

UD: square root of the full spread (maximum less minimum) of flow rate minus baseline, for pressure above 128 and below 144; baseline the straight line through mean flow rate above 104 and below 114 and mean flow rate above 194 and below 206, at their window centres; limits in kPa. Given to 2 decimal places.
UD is 0.38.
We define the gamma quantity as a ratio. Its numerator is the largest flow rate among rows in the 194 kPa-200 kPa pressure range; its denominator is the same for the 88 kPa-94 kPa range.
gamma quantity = 0.93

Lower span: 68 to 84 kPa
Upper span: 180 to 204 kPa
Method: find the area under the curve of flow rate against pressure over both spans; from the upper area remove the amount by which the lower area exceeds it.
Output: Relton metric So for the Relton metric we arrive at 38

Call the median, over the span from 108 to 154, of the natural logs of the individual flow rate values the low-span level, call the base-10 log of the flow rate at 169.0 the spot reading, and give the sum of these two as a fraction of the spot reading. 3.22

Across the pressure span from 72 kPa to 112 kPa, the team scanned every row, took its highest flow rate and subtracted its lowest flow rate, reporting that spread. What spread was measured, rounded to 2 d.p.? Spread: 0.30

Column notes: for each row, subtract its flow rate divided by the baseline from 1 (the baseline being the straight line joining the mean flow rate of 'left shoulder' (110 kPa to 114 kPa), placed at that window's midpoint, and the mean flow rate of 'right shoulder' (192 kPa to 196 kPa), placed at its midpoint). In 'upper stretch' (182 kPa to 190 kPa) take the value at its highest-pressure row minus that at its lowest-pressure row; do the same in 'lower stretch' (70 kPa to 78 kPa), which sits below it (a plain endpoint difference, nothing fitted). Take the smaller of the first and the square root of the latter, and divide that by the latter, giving -12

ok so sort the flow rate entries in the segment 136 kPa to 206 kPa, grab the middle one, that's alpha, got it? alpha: 1.80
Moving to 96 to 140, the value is 1.79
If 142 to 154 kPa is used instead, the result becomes 1.84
